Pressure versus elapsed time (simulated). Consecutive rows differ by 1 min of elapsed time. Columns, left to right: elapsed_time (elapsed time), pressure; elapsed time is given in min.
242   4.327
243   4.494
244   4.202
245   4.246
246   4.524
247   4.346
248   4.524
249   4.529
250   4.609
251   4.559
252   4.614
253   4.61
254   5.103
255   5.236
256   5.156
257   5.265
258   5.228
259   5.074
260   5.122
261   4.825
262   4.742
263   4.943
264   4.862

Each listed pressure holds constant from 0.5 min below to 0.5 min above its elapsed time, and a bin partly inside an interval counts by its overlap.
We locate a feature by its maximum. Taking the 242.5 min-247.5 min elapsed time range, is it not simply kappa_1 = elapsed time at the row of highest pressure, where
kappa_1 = 246 min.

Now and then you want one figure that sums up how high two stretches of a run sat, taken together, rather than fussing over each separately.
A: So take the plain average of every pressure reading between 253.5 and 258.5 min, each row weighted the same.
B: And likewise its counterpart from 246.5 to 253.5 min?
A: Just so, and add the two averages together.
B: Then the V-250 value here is 9.7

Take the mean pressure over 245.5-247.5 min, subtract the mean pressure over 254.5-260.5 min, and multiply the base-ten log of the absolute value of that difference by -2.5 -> 0.32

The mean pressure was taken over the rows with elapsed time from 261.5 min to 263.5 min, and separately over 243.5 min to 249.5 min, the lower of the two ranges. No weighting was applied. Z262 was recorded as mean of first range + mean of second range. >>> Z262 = 9.24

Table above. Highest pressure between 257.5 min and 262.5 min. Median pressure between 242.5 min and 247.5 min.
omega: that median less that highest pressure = -0.88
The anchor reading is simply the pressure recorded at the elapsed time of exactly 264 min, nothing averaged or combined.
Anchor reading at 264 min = 4.862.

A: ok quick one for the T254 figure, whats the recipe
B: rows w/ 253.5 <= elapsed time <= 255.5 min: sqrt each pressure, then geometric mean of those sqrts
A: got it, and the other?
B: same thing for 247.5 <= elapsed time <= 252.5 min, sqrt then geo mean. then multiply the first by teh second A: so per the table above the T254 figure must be 4.86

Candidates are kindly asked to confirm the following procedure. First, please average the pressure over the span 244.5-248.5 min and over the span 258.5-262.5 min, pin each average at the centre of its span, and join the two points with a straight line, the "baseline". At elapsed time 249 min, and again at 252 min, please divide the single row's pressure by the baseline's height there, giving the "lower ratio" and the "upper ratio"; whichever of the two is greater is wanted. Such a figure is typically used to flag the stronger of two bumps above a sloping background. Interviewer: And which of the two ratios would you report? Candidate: 1.01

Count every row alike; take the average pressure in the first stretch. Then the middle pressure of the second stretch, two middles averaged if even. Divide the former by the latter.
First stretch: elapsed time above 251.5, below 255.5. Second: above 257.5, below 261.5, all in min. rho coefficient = 0.96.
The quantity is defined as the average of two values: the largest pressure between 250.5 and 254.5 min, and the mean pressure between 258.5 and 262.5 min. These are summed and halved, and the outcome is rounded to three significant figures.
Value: 5.02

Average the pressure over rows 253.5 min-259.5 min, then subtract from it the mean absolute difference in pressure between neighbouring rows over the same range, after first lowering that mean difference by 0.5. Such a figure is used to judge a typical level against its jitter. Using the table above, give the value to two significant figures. 5.6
